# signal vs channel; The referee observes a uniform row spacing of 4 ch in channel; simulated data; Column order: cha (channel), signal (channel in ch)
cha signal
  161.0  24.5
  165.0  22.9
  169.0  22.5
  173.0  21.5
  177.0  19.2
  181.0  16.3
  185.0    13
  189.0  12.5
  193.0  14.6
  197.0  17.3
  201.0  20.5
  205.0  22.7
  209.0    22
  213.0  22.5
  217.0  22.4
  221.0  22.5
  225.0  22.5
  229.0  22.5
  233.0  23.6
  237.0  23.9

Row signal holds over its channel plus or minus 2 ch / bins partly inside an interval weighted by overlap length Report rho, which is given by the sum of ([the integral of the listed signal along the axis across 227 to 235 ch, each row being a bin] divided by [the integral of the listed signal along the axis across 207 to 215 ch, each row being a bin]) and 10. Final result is 11.0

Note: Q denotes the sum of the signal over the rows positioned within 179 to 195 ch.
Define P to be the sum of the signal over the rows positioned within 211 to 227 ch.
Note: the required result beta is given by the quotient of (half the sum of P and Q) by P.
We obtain 0.81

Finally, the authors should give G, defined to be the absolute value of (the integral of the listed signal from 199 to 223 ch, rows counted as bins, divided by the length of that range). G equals 22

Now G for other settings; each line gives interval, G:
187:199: 15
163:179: 22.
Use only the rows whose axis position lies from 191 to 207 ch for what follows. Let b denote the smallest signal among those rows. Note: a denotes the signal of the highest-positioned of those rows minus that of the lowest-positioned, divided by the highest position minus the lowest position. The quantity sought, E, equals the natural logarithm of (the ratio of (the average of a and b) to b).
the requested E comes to -0.648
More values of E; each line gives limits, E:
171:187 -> -0.749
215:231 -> -0.693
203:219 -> -0.694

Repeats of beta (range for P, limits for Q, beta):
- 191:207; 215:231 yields 1.10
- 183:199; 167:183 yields 1.19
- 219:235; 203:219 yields 0.99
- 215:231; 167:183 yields 0.94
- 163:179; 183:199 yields 0.83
